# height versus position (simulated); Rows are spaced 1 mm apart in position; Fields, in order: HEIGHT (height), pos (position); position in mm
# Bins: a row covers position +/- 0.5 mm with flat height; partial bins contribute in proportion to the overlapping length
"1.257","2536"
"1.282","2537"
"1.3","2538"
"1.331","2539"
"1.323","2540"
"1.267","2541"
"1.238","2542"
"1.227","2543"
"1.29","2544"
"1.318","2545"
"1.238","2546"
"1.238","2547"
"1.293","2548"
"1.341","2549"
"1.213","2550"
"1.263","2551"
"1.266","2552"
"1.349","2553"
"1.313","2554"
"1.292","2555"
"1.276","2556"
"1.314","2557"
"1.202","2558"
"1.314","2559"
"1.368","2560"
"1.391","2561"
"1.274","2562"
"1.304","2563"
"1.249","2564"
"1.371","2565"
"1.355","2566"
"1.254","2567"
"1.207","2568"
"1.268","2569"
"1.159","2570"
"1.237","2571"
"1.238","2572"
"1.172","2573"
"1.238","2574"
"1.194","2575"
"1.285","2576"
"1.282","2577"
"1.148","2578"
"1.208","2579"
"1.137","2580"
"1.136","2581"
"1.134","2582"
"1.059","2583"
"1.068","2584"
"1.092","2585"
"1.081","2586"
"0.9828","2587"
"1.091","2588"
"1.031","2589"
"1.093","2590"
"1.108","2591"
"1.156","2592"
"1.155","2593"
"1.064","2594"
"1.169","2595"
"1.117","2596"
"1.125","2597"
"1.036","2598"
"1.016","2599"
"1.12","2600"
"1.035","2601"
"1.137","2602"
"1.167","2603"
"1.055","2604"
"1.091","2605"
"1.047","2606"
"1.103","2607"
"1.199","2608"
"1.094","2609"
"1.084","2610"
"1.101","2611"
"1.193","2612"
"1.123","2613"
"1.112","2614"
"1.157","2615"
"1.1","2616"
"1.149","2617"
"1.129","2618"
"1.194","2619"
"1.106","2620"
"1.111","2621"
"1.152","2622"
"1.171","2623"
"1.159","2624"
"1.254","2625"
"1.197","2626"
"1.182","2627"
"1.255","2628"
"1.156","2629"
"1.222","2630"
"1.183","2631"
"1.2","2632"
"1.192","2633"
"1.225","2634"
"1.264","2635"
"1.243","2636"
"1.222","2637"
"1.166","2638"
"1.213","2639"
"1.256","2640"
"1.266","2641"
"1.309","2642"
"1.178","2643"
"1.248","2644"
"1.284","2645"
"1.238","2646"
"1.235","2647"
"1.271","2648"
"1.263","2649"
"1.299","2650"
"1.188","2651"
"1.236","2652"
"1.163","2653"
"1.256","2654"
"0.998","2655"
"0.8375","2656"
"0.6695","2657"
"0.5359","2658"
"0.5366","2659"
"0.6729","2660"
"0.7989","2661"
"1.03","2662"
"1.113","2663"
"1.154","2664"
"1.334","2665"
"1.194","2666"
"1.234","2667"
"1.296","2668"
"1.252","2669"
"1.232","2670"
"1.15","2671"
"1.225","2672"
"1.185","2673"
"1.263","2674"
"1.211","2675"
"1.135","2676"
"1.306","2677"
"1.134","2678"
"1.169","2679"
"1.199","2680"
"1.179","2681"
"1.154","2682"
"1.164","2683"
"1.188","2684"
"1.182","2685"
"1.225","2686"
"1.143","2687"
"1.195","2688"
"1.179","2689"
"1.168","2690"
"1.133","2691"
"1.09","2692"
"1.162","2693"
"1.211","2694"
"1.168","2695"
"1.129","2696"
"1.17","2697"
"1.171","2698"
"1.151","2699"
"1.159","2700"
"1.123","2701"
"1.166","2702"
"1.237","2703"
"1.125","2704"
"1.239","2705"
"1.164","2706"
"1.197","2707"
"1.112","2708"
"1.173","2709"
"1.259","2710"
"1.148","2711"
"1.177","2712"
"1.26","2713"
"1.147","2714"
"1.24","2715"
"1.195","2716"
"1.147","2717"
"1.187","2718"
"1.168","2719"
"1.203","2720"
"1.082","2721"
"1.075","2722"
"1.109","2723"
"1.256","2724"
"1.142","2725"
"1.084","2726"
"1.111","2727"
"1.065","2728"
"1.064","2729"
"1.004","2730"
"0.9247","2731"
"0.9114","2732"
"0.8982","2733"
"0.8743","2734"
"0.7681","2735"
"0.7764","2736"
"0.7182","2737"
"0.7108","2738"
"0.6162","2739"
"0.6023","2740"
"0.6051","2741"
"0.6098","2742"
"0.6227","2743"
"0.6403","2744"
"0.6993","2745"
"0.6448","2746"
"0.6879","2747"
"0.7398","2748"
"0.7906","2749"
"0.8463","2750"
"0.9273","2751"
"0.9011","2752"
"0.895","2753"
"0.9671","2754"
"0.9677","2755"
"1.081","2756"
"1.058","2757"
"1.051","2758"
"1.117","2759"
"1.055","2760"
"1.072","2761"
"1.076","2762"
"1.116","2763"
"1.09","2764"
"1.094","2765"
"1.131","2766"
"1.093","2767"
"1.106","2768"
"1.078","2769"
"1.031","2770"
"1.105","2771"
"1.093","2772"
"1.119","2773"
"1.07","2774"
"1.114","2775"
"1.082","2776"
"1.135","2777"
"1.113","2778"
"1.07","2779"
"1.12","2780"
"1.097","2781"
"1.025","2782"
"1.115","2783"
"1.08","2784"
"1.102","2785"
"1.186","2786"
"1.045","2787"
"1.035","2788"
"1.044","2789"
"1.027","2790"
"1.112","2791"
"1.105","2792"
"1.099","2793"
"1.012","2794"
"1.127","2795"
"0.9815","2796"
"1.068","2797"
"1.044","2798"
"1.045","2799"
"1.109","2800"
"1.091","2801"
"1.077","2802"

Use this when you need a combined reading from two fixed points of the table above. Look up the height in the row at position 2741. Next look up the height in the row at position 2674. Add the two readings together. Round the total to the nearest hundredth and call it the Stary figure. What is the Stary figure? 1.87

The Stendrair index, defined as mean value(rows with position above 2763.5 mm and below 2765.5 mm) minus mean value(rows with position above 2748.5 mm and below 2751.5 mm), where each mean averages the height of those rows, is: 0.24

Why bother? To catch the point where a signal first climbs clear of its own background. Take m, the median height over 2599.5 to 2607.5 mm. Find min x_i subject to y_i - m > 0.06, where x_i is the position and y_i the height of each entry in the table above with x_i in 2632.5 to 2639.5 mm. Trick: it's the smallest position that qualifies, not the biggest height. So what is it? 2633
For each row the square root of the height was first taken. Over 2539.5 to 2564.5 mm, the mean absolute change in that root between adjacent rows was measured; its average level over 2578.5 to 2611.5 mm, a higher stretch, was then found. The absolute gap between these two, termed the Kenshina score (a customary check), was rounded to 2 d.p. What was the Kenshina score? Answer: 1.03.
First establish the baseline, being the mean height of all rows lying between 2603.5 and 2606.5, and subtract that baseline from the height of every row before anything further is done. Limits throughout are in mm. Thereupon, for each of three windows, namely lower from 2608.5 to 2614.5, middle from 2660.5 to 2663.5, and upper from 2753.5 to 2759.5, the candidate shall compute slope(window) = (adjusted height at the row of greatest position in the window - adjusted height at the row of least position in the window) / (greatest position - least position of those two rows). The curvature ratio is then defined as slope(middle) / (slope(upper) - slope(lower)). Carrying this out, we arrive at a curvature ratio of 6.0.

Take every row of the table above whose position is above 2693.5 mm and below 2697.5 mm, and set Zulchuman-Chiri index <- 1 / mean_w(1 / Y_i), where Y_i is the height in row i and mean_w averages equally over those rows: 1.17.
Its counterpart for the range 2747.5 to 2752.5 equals 0.84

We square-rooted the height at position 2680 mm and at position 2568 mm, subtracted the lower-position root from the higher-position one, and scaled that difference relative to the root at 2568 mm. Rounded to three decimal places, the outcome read -0.003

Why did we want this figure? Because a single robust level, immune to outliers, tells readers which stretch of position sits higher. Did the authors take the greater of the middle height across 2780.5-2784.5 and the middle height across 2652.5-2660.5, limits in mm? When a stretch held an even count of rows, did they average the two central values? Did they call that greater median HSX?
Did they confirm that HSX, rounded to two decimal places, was 1.09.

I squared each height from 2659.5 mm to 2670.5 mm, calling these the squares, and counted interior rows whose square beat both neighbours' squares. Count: 2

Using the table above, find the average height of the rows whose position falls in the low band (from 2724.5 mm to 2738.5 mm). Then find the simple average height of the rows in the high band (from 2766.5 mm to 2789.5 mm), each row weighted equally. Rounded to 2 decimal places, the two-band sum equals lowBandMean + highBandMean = 2.02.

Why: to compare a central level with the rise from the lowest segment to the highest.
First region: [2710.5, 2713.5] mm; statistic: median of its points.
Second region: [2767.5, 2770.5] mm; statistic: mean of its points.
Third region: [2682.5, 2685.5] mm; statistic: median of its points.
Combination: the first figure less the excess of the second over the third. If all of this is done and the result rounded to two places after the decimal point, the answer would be 1.29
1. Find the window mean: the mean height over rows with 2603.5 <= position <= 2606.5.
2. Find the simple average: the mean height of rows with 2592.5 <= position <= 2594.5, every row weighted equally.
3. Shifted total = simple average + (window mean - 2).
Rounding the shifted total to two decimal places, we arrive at 0.17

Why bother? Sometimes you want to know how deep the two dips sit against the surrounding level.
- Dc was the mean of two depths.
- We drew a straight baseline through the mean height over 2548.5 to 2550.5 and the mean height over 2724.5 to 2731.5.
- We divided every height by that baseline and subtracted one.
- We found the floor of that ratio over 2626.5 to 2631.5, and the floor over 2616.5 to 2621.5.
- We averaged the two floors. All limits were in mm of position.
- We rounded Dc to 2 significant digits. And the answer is -0.045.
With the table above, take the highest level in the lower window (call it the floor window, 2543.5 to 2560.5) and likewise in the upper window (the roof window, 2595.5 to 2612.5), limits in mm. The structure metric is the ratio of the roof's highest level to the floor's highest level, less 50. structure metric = -49.12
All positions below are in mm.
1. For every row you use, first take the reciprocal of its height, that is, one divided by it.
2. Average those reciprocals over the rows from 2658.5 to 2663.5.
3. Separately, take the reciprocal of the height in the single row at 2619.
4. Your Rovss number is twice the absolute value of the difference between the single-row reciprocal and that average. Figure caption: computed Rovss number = 0.9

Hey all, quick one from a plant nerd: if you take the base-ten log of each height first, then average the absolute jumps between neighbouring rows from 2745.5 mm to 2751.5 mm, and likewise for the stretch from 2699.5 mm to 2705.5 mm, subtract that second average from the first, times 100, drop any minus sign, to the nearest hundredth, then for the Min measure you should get 0.38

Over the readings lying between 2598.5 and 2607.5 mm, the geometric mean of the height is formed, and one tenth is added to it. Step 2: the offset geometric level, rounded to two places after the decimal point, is 1.18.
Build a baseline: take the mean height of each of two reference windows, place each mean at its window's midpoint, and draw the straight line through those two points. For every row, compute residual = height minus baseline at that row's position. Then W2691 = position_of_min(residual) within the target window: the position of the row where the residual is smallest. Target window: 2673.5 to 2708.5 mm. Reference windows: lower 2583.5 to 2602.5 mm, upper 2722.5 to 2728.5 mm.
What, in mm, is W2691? 2692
